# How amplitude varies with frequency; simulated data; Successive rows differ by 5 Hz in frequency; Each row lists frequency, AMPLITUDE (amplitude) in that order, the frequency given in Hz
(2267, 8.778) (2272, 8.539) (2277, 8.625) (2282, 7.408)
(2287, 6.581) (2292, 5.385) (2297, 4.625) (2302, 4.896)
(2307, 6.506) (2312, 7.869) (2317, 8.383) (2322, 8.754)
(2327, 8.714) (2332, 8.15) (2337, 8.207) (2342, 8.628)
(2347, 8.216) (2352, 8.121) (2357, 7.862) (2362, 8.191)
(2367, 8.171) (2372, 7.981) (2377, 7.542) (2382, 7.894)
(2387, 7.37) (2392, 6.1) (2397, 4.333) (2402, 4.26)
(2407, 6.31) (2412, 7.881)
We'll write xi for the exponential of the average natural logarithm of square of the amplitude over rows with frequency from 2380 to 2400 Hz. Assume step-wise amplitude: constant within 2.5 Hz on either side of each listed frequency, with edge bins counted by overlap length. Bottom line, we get 39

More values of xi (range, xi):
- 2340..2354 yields 69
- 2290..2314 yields 33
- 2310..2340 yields 70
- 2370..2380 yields 60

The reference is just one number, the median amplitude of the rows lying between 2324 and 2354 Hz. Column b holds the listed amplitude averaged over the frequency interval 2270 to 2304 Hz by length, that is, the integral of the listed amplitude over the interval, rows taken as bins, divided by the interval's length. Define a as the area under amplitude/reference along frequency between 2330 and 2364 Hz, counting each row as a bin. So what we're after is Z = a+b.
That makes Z 41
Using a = 33.9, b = 6.6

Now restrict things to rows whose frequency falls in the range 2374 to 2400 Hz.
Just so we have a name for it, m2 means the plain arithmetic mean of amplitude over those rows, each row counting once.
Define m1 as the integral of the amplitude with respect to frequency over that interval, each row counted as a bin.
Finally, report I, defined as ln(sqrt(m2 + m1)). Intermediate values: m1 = 172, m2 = 6.6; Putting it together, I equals 2.59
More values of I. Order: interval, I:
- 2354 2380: 2.68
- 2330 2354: 2.67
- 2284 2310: 2.52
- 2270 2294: 2.60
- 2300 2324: 2.60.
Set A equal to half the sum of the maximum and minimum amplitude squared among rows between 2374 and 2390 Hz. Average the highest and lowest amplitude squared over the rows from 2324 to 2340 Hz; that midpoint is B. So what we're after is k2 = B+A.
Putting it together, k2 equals 129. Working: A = 58.3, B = 71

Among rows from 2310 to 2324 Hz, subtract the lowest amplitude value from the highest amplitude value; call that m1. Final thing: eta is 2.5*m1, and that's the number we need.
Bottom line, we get 2.2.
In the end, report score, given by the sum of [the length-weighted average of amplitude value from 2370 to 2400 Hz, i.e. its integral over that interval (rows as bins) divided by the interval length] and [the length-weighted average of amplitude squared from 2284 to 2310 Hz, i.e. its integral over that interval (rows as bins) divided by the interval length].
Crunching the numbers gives 40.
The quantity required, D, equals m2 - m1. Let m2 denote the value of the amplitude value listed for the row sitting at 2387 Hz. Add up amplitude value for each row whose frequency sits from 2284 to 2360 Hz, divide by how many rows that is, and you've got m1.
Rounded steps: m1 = 7.39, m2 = 7.37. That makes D -0.02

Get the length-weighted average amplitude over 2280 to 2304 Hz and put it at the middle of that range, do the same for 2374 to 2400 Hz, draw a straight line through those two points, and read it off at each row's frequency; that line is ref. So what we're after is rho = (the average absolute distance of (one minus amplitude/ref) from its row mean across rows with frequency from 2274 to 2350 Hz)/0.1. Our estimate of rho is 1.9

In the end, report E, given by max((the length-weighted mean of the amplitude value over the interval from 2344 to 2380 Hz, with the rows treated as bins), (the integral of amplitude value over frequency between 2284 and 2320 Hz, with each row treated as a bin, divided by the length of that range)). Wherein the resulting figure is 8.0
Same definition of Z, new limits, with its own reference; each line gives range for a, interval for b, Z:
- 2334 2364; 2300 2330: 38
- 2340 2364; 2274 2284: 32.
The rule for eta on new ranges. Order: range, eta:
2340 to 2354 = 1.3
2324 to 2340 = 1.4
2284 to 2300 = 4.9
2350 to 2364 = 0.8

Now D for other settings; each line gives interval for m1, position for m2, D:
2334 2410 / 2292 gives -1.89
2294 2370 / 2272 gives 0.85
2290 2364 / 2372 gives 0.48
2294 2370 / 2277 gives 0.94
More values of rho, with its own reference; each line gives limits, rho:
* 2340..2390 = 0.6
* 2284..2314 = 1.7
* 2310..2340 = 0.5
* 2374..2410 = 1.8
